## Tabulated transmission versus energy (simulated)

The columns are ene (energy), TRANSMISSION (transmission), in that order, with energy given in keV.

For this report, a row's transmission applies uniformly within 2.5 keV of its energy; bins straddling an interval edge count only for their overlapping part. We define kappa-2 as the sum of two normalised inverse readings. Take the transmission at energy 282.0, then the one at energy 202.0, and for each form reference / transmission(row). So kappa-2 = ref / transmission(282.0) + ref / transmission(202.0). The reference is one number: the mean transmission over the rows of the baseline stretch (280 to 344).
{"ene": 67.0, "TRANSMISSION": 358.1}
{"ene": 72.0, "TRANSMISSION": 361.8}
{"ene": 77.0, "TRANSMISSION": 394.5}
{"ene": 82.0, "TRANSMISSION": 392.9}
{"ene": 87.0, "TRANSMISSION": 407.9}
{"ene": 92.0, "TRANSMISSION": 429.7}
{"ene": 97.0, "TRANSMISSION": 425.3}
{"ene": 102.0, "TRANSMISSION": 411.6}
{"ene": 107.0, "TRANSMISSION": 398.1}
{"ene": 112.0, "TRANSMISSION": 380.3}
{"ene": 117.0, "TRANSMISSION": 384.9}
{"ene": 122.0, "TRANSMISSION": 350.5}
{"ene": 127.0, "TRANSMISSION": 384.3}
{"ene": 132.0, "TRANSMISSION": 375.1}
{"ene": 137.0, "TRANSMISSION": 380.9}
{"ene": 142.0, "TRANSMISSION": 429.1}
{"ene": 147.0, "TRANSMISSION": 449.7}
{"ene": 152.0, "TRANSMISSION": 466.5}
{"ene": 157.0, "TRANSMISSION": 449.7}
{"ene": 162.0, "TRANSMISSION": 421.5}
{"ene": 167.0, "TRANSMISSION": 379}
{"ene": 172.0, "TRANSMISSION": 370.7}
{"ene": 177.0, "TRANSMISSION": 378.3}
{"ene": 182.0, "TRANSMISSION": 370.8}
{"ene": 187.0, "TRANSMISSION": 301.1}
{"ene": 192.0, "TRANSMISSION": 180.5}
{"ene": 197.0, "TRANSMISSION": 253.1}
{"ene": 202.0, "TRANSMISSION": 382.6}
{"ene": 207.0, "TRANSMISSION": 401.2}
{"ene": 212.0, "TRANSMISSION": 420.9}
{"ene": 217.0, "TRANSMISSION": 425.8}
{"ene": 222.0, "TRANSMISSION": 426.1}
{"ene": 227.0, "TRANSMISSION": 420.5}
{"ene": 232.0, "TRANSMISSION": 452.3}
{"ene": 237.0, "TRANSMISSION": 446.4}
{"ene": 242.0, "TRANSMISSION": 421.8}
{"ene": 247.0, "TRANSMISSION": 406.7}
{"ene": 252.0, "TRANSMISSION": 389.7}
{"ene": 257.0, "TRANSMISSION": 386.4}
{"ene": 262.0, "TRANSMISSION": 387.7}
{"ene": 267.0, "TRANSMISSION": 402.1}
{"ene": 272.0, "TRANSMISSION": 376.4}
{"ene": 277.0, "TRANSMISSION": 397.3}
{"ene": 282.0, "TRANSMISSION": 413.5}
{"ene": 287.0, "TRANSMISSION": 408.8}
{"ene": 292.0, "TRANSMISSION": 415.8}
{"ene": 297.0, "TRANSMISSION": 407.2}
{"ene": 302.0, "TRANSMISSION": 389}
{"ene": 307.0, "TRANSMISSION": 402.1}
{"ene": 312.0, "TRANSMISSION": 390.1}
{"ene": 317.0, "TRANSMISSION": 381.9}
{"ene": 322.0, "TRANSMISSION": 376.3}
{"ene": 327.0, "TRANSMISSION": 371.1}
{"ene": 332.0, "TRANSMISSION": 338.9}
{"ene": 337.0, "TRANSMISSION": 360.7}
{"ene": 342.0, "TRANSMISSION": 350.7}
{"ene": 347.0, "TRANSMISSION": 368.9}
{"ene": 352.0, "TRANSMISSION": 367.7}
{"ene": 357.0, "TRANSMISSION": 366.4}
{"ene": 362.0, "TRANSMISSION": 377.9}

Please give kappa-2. 1.94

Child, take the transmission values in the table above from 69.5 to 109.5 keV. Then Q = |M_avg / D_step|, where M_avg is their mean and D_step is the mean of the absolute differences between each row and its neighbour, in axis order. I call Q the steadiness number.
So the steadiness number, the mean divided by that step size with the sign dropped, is 27.4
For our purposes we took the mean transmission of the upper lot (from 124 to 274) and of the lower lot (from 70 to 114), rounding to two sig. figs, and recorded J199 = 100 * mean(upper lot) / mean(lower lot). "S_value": 98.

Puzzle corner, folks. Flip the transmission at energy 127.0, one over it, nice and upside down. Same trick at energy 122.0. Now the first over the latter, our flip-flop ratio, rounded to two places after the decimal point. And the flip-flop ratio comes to 0.91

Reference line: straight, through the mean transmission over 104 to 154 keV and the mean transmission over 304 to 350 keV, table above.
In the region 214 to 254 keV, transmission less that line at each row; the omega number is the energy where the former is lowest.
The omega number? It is 252.0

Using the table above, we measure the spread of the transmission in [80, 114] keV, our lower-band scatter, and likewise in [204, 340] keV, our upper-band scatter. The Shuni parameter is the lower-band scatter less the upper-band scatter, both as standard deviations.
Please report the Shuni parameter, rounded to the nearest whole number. -8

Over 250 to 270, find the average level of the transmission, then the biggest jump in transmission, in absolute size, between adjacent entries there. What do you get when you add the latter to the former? 406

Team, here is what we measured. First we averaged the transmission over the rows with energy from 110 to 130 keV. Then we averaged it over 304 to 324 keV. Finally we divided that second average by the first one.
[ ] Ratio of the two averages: 1.03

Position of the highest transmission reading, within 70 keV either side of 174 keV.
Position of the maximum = 152.0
